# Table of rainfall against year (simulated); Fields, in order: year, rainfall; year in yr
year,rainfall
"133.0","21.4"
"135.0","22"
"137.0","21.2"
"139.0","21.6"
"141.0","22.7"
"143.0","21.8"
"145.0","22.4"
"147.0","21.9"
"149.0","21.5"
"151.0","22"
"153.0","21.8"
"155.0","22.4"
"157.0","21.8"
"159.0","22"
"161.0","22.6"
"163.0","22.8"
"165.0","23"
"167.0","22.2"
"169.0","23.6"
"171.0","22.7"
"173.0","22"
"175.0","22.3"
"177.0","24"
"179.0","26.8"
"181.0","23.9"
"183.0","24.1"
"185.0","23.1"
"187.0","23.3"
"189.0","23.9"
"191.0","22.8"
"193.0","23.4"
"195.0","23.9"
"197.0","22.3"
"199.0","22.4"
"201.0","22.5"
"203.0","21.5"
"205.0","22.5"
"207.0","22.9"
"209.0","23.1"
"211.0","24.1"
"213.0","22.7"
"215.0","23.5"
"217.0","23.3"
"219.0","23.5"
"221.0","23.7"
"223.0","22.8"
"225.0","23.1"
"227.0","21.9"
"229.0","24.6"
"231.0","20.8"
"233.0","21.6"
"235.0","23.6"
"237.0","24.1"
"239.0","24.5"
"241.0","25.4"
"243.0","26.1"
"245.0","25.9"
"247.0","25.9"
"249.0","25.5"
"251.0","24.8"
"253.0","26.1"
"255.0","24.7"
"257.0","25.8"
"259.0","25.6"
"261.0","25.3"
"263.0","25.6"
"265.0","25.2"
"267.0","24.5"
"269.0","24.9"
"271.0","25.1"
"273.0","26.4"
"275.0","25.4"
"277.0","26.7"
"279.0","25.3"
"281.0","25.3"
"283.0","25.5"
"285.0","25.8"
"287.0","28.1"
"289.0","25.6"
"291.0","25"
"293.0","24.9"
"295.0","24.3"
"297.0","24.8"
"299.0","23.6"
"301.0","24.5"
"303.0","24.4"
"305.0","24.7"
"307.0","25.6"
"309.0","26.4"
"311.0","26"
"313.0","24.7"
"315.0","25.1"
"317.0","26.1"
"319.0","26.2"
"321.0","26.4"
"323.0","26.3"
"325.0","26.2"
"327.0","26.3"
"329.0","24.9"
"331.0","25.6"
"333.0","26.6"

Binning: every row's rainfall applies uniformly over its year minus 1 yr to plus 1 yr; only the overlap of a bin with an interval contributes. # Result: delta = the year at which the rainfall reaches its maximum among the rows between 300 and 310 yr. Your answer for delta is 309.0 yr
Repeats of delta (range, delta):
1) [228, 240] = 229.0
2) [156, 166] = 165.0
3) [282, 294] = 287.0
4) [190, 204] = 195.0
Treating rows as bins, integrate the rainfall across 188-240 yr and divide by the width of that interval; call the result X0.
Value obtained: 23.0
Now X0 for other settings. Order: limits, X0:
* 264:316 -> 25.3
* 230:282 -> 25.0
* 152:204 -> 23.0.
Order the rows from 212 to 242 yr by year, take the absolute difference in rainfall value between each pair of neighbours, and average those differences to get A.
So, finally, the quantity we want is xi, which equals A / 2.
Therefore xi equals 0.53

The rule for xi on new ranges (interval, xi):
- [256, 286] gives 0.29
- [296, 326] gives 0.28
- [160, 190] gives 0.50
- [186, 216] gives 0.37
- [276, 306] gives 0.39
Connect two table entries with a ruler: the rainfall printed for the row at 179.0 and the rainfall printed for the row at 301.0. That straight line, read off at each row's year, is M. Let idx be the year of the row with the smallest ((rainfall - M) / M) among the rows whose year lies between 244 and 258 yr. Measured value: 255.0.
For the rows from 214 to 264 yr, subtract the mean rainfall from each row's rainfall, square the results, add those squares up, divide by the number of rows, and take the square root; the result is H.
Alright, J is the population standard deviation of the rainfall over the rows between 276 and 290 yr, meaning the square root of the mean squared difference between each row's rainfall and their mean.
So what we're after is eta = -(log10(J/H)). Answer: 0.2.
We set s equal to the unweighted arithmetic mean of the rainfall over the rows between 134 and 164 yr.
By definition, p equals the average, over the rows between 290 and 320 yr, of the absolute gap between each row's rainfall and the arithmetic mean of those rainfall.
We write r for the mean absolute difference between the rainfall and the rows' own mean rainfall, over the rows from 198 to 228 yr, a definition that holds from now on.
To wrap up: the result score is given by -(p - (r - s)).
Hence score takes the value -22.2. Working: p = 0.65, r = 0.5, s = 22.0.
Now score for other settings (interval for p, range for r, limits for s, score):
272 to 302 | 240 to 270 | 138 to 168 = -22.5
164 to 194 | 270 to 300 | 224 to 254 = -24.3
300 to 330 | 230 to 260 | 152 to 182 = -22.4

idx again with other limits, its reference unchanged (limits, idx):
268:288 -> 269.0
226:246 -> 231.0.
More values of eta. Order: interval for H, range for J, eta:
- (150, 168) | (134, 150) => 0.0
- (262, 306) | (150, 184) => -0.1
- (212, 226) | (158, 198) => -0.5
